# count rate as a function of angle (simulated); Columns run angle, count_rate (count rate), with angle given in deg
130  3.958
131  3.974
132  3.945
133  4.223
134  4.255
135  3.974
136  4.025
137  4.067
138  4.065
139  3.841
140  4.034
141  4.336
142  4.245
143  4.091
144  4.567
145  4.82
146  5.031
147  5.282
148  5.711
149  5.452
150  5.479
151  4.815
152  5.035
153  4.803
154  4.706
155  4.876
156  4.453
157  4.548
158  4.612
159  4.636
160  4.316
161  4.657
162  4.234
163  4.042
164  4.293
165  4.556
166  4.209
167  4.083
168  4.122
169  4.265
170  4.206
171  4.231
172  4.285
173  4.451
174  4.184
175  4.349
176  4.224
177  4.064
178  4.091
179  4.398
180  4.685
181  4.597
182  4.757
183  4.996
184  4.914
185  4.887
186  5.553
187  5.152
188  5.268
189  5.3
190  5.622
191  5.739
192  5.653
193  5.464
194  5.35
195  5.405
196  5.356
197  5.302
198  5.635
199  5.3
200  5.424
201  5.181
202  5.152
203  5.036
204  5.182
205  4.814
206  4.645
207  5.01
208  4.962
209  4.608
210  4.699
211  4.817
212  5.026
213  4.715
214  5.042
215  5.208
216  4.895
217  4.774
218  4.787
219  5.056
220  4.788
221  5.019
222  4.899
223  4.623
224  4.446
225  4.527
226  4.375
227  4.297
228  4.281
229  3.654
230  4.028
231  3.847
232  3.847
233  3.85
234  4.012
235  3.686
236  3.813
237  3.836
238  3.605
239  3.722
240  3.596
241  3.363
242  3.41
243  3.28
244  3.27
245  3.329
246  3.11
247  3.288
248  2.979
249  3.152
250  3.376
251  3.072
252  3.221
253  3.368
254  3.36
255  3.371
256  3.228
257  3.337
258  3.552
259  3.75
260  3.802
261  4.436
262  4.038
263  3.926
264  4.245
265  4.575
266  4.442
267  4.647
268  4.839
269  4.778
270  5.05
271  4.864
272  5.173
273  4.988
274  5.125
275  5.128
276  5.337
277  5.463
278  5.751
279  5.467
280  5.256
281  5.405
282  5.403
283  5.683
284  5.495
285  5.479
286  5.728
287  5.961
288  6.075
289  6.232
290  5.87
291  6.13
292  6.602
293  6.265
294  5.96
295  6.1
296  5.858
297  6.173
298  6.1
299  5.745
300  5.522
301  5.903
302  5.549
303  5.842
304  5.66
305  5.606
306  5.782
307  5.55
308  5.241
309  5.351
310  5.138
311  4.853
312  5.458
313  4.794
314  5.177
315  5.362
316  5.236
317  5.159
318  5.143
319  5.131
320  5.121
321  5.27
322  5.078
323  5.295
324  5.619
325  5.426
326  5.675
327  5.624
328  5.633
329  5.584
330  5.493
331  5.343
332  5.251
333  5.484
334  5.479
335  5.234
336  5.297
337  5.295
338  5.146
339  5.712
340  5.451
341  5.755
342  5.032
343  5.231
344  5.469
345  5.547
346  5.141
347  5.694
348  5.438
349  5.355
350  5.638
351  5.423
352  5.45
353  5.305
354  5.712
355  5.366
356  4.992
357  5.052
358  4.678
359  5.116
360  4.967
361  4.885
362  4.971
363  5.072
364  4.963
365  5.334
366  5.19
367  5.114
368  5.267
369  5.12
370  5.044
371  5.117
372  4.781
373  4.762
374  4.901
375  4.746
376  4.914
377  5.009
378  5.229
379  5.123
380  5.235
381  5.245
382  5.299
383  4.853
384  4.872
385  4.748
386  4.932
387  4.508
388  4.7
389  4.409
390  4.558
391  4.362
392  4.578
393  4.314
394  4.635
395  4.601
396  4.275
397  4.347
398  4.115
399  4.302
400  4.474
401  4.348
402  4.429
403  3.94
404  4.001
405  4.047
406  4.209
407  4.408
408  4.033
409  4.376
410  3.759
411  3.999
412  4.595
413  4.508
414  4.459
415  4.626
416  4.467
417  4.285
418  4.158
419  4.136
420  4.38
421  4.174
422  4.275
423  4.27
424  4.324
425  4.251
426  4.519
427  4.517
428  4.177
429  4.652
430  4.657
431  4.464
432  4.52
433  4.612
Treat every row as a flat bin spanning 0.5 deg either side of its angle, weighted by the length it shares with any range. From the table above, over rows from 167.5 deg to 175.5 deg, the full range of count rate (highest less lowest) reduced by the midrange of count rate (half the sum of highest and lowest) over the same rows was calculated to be -4.0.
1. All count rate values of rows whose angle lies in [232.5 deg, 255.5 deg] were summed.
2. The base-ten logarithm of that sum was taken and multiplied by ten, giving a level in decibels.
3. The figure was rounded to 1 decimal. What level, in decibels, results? 19.0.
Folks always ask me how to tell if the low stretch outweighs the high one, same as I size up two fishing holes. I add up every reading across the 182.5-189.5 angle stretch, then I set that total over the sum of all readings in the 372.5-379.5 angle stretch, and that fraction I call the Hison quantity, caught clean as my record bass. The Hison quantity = 1.04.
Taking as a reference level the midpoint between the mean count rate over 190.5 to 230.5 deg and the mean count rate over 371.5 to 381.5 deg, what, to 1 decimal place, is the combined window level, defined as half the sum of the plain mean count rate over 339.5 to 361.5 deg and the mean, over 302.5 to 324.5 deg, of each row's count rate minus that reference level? 2.8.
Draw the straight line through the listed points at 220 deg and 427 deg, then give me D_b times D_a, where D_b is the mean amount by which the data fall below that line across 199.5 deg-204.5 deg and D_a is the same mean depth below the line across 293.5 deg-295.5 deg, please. 0.5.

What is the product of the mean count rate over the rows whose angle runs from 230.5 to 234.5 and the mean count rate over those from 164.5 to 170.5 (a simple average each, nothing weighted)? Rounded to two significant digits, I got 16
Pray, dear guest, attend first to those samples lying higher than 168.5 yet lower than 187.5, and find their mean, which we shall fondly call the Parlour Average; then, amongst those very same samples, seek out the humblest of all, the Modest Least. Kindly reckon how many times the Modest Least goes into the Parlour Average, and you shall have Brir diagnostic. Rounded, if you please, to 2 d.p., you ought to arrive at 1.12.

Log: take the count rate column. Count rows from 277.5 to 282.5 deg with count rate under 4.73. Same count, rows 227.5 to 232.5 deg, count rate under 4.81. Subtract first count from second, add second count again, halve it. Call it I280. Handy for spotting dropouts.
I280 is 5.0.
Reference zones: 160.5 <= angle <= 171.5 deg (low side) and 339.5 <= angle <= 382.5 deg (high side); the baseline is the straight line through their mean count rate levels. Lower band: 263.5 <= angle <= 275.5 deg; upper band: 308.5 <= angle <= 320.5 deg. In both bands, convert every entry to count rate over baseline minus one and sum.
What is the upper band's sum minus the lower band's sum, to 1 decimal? 0.3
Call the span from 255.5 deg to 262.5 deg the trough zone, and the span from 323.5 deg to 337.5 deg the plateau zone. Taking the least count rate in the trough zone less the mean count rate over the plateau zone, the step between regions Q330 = -2.2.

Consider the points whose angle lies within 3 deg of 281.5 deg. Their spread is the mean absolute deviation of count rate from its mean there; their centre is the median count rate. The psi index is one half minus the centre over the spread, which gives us -56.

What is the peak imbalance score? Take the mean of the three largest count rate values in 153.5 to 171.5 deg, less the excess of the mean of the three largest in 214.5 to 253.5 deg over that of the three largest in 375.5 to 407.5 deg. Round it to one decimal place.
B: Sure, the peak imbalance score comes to 4.9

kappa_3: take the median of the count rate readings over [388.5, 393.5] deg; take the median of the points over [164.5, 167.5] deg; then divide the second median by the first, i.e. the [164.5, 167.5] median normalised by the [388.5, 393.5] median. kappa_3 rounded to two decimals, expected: 0.95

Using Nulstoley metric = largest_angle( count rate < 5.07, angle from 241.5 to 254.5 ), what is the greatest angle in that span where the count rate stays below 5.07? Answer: 254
